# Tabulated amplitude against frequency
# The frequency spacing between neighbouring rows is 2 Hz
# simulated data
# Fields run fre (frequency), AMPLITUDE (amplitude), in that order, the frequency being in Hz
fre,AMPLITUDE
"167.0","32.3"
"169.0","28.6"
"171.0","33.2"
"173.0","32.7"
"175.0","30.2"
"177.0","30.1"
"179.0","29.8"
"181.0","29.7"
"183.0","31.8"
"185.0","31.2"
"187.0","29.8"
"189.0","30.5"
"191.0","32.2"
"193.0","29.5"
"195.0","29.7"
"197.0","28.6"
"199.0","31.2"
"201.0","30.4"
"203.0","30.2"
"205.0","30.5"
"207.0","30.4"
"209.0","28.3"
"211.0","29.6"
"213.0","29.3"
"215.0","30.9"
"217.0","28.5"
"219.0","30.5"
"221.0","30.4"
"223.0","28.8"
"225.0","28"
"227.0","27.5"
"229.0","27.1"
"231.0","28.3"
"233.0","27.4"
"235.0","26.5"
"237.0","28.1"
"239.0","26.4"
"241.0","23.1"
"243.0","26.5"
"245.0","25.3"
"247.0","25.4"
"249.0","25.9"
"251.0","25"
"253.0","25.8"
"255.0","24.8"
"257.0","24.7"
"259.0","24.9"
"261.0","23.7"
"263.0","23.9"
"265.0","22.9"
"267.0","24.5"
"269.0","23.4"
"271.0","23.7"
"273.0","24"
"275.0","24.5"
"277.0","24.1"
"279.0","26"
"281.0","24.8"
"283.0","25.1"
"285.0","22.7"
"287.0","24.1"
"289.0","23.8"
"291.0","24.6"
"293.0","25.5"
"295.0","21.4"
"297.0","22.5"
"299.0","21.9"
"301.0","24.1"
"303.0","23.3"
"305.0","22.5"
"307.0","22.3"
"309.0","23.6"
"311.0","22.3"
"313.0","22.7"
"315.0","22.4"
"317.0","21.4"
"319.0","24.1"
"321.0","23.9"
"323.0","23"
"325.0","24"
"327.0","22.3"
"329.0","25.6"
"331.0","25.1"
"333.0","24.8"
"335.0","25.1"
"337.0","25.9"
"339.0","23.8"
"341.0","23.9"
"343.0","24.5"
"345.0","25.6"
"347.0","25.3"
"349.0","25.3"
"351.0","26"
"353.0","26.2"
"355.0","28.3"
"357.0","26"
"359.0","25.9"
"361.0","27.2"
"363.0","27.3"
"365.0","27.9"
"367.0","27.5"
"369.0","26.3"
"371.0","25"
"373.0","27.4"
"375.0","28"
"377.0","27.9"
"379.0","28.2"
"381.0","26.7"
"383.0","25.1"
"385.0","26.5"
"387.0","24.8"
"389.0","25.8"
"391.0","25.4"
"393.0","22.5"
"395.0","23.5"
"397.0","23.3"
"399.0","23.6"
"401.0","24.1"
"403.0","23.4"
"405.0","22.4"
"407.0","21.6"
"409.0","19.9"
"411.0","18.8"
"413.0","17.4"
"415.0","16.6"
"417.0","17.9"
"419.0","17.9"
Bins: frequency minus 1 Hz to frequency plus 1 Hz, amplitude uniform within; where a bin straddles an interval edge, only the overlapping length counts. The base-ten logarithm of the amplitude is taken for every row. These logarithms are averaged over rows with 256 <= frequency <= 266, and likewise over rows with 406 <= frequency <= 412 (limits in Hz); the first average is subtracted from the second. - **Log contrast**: -0.08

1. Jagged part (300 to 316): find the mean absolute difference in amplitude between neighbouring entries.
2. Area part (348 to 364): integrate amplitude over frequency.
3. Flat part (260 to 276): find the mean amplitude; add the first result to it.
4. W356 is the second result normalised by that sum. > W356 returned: 17.3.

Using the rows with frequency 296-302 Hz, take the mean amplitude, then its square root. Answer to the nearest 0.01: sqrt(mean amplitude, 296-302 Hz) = 4.78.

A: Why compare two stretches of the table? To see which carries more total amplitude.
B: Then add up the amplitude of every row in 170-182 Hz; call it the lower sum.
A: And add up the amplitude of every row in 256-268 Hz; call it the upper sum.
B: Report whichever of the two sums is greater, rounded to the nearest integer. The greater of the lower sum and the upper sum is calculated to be 186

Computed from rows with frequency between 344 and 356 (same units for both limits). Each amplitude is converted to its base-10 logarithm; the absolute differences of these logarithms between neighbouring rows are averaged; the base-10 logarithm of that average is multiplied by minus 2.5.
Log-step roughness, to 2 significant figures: 4.9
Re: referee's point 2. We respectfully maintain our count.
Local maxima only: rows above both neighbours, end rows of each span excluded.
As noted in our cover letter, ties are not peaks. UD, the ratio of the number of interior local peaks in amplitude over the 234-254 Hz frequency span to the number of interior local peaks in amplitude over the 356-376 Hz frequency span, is 3.0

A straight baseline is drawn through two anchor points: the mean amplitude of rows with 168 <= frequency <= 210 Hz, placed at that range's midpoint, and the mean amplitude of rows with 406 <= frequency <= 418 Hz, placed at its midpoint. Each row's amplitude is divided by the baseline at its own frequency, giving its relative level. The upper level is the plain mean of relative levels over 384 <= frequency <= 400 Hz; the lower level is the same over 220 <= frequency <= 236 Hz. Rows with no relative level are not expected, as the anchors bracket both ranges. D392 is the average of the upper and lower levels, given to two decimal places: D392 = 1.11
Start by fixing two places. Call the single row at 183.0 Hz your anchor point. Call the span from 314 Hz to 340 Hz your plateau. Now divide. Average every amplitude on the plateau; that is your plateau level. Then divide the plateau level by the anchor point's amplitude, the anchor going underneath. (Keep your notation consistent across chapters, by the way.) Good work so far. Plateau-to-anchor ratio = 0.75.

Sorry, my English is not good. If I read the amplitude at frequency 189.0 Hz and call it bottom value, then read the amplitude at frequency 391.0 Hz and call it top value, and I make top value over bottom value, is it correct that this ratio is 0.833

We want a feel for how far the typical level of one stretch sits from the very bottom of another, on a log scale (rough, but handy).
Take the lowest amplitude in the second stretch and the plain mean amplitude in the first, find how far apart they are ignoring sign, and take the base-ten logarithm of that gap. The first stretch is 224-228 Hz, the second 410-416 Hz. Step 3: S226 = 1.0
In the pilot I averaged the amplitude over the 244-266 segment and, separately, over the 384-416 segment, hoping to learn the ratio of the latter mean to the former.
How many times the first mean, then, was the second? 0.91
